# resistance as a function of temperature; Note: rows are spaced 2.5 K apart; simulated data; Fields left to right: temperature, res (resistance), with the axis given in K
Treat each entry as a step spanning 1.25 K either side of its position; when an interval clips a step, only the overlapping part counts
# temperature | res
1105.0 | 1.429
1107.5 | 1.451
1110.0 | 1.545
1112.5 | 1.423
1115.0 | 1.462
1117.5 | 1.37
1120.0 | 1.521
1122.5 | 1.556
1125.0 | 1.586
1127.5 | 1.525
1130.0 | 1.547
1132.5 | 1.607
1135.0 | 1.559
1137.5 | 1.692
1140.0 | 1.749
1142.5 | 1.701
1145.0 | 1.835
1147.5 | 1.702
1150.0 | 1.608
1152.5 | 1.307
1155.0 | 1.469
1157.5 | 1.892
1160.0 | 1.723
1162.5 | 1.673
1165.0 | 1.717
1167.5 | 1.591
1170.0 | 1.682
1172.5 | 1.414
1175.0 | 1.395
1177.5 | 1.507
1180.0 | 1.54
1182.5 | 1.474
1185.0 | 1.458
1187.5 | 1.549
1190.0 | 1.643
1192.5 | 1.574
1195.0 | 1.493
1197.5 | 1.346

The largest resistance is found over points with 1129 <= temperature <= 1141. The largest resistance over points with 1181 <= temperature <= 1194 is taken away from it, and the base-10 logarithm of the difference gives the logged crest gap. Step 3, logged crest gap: -0.97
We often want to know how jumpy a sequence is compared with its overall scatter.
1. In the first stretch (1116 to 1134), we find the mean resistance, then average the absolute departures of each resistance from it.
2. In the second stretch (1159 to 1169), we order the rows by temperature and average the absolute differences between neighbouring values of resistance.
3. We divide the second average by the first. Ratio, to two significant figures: 1.5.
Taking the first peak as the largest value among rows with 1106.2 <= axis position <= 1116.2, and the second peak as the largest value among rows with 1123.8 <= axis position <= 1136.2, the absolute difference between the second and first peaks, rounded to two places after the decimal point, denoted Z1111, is 0.06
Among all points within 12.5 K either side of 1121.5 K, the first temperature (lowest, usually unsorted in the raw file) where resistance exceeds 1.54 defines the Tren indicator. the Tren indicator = 1110.0 K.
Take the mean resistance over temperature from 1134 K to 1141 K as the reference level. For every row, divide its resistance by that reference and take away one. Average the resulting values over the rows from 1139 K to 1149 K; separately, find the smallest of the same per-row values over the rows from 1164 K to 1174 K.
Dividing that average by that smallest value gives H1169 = -0.3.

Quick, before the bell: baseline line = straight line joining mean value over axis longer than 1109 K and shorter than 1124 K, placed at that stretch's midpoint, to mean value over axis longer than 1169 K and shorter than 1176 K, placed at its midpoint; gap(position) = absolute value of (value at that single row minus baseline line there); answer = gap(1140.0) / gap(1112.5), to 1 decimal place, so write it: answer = 4.7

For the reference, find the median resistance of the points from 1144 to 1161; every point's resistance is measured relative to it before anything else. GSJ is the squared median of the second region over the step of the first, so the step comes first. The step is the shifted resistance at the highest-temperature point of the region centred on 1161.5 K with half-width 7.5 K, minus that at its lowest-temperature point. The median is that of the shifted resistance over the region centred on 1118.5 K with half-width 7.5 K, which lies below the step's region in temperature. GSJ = 0.4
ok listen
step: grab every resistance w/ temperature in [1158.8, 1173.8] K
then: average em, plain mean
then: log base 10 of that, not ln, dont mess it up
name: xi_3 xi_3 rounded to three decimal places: 0.213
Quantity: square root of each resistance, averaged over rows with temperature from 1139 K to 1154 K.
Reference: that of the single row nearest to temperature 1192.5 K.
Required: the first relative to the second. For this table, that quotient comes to 1.02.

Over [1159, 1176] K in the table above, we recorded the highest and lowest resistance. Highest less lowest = 0.33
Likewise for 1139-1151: 0.23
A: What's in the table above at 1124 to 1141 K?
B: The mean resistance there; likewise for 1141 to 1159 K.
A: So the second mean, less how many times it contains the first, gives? 0.62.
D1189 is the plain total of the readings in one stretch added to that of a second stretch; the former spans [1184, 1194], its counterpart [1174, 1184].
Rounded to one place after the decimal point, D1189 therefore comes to 12.1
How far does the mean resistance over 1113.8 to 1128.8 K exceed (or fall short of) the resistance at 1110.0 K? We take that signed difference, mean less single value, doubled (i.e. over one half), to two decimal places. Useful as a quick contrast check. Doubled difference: -0.08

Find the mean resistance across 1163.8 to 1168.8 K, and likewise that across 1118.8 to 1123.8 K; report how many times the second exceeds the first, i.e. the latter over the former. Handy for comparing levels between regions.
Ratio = 0.93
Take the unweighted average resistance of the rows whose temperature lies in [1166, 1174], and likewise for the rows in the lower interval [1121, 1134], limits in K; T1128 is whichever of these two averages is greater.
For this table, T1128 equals 1.56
